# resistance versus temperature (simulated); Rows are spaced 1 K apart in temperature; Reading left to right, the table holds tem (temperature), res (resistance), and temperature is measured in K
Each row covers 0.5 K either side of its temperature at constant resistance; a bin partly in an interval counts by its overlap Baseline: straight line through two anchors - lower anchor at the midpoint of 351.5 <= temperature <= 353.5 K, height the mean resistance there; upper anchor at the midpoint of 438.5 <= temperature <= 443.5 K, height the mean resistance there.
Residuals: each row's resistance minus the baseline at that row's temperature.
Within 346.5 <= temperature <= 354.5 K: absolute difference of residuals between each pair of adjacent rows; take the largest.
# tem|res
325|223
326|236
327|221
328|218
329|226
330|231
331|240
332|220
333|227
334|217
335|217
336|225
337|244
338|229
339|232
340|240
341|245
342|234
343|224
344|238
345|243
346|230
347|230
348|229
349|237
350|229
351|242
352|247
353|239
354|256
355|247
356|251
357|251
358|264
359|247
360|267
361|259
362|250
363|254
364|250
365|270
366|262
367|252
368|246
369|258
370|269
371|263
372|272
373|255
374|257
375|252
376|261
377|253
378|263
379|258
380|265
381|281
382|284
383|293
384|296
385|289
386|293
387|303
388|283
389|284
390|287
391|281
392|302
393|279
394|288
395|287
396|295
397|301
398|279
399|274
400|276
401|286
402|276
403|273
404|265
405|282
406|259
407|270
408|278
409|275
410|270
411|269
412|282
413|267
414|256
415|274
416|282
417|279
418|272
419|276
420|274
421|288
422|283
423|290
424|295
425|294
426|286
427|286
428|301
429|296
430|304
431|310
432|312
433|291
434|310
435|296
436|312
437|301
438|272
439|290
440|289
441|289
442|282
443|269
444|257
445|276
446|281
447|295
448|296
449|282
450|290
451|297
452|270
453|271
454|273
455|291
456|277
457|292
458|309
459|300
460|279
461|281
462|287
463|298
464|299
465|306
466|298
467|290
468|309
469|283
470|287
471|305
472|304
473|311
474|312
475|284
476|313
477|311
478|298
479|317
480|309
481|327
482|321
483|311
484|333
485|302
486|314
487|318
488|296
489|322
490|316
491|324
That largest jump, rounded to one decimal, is 16.5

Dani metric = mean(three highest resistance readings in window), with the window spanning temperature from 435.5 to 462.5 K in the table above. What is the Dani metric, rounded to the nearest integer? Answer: 307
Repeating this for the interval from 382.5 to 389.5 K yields 297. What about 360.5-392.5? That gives 300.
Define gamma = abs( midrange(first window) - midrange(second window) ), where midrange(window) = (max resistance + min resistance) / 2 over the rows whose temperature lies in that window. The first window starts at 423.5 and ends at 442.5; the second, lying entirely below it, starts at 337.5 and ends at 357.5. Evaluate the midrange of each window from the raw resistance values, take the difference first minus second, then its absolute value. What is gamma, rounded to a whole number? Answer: 52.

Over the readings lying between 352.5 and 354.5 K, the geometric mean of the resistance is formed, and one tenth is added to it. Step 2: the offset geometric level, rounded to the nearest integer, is 247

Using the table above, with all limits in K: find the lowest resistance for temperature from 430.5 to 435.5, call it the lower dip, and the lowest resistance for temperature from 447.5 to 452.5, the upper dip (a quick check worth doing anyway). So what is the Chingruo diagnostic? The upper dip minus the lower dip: -21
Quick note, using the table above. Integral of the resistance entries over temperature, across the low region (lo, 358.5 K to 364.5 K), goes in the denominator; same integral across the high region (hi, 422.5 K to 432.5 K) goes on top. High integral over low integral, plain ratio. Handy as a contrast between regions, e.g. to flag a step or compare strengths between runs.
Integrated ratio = 1.9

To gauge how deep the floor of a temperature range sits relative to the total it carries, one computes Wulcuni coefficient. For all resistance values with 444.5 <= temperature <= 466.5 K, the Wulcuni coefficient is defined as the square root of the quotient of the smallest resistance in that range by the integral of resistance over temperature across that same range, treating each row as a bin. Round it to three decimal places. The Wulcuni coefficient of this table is 0.206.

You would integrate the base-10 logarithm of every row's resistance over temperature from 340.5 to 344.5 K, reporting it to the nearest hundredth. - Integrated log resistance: 9.49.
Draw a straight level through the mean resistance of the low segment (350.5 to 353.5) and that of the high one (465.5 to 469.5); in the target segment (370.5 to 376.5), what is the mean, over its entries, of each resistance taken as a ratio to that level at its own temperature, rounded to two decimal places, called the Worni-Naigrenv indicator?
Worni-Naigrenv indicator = 1.03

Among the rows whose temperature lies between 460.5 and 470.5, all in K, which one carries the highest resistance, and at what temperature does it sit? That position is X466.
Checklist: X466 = 468 K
